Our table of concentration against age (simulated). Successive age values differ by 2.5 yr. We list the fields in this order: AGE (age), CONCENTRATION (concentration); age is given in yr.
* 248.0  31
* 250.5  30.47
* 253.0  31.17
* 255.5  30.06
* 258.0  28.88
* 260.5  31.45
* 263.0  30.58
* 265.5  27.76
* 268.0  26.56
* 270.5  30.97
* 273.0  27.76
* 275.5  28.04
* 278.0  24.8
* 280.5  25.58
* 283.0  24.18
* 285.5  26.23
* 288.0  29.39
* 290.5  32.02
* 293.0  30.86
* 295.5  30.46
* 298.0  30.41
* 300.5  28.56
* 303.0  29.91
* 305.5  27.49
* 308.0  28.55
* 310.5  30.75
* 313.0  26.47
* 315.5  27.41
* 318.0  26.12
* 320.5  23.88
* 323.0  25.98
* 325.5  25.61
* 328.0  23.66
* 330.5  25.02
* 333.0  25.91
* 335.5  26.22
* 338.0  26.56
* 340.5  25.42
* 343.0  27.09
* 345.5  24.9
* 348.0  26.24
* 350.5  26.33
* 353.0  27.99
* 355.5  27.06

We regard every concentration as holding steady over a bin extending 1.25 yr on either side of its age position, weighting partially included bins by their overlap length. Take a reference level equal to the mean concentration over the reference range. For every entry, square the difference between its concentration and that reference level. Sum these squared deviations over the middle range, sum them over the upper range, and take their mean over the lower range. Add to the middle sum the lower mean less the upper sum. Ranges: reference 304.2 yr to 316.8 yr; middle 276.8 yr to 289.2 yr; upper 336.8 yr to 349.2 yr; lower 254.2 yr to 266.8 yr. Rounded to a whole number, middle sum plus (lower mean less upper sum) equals 18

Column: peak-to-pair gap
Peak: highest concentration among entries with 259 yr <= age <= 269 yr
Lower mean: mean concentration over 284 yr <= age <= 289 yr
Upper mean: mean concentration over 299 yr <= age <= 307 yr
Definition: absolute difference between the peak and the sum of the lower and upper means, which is 25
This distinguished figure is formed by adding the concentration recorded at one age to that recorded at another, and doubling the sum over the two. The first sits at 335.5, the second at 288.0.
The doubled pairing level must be 111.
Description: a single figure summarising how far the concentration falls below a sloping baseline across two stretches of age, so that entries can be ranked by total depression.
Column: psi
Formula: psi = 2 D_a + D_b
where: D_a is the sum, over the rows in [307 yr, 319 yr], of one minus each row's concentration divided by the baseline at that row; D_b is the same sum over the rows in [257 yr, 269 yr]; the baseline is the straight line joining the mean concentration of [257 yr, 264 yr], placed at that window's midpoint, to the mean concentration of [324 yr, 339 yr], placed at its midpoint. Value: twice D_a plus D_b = -0.2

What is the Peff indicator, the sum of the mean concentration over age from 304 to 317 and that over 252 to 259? 58.2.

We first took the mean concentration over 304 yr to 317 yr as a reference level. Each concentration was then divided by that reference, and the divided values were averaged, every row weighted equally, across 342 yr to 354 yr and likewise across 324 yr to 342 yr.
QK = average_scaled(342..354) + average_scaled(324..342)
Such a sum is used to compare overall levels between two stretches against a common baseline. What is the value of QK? 1.85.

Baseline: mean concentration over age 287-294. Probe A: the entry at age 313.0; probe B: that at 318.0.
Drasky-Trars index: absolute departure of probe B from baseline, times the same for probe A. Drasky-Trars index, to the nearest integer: 20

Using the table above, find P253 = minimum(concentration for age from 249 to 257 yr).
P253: 30.06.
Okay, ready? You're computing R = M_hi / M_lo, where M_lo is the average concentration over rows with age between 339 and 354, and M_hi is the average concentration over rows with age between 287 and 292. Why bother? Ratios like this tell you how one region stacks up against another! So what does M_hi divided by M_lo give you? 1.17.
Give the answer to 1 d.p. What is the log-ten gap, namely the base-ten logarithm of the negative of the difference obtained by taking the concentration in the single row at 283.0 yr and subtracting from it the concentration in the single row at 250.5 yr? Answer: 0.8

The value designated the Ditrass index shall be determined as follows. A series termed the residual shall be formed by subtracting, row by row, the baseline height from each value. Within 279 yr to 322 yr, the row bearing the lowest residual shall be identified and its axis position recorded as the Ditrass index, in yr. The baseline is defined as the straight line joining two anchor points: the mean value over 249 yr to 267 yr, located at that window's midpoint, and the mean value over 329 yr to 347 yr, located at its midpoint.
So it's 283.0 yr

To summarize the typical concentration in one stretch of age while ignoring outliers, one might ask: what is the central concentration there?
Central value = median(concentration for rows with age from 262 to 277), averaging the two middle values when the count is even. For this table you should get 27.9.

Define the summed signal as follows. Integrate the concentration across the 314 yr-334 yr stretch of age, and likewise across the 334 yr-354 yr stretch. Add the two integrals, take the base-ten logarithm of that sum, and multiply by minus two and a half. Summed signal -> -7.54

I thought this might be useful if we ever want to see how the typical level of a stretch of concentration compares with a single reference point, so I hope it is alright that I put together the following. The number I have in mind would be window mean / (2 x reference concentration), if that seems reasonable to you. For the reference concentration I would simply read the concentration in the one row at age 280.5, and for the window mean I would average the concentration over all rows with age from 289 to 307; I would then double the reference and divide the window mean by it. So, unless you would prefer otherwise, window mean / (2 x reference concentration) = 0.59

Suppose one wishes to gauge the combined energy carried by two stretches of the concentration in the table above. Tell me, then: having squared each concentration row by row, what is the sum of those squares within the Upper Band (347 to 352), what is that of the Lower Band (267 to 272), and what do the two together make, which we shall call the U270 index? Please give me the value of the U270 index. 3046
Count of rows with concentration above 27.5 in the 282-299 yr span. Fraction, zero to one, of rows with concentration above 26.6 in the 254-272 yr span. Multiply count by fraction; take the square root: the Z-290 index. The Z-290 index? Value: 2.07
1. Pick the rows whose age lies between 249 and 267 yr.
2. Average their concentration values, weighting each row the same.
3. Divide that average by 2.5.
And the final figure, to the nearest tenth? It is 12.0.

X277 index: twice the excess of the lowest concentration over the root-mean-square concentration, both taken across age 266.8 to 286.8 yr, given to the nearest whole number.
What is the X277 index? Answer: -5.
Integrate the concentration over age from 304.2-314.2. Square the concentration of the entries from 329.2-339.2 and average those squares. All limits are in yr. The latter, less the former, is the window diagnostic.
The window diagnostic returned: 389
